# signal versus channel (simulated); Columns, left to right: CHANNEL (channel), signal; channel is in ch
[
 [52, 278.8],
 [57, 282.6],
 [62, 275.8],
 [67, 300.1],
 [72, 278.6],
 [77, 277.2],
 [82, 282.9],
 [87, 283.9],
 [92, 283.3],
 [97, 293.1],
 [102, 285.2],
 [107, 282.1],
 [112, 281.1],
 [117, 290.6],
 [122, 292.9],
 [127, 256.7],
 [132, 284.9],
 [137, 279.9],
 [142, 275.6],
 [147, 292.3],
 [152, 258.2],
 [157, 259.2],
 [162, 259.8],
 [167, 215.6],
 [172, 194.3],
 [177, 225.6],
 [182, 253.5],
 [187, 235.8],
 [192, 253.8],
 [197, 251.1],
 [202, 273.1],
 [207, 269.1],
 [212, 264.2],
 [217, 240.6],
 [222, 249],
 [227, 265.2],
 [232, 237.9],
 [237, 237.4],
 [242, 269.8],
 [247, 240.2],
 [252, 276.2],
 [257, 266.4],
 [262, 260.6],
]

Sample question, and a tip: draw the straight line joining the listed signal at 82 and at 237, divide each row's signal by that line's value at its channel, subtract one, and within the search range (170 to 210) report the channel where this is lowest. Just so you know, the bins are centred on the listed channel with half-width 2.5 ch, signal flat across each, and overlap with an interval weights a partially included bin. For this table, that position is 172 ch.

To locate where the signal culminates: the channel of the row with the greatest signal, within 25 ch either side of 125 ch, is 122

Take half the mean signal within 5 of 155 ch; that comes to 129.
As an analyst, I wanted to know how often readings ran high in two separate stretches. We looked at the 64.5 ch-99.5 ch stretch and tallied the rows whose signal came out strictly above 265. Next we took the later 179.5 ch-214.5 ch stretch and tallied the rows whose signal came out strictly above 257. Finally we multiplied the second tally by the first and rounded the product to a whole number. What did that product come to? 21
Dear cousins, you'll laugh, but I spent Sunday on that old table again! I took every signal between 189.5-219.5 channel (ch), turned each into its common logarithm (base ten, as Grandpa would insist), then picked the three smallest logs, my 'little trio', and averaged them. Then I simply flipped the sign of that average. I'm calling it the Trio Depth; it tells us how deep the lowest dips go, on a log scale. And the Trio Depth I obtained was -2.40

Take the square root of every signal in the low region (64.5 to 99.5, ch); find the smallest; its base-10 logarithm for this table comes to 1.22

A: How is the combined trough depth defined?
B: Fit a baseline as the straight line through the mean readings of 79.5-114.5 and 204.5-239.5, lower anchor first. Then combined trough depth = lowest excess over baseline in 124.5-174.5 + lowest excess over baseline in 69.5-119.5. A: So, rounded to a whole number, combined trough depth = -83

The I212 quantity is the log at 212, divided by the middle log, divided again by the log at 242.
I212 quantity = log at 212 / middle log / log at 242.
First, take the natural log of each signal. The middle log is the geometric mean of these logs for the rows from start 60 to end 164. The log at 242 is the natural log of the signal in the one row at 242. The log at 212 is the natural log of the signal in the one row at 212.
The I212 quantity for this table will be 0.177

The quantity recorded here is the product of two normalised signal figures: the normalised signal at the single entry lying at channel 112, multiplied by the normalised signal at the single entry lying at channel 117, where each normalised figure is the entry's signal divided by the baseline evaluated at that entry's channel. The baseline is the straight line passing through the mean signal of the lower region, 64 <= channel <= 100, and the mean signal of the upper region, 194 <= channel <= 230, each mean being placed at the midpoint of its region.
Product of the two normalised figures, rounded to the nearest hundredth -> 1.05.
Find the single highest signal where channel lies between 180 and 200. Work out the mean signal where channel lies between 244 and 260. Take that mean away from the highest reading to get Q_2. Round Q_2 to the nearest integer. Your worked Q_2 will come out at -7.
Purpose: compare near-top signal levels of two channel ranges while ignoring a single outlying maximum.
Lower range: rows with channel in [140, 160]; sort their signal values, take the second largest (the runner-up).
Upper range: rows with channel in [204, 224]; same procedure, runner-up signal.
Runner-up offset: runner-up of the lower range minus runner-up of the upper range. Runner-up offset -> 11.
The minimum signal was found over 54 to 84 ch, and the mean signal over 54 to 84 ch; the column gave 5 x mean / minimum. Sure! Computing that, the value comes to 5.13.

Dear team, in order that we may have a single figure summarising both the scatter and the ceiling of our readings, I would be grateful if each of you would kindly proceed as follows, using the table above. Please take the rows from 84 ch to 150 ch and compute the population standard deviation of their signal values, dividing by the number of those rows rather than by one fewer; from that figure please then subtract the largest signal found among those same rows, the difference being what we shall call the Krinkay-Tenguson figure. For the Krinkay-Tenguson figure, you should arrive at -284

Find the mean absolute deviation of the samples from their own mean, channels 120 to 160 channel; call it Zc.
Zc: 13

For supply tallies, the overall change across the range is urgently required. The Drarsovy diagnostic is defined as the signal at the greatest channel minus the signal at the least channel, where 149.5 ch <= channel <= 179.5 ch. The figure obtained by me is -33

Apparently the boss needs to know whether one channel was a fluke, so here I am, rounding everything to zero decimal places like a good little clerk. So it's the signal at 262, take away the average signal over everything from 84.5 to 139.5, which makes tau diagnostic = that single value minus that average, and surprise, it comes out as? -22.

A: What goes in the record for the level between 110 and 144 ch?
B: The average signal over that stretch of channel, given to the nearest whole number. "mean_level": 280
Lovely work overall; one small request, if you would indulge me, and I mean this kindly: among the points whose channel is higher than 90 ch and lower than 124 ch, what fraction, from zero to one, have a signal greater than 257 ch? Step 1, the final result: 1.00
